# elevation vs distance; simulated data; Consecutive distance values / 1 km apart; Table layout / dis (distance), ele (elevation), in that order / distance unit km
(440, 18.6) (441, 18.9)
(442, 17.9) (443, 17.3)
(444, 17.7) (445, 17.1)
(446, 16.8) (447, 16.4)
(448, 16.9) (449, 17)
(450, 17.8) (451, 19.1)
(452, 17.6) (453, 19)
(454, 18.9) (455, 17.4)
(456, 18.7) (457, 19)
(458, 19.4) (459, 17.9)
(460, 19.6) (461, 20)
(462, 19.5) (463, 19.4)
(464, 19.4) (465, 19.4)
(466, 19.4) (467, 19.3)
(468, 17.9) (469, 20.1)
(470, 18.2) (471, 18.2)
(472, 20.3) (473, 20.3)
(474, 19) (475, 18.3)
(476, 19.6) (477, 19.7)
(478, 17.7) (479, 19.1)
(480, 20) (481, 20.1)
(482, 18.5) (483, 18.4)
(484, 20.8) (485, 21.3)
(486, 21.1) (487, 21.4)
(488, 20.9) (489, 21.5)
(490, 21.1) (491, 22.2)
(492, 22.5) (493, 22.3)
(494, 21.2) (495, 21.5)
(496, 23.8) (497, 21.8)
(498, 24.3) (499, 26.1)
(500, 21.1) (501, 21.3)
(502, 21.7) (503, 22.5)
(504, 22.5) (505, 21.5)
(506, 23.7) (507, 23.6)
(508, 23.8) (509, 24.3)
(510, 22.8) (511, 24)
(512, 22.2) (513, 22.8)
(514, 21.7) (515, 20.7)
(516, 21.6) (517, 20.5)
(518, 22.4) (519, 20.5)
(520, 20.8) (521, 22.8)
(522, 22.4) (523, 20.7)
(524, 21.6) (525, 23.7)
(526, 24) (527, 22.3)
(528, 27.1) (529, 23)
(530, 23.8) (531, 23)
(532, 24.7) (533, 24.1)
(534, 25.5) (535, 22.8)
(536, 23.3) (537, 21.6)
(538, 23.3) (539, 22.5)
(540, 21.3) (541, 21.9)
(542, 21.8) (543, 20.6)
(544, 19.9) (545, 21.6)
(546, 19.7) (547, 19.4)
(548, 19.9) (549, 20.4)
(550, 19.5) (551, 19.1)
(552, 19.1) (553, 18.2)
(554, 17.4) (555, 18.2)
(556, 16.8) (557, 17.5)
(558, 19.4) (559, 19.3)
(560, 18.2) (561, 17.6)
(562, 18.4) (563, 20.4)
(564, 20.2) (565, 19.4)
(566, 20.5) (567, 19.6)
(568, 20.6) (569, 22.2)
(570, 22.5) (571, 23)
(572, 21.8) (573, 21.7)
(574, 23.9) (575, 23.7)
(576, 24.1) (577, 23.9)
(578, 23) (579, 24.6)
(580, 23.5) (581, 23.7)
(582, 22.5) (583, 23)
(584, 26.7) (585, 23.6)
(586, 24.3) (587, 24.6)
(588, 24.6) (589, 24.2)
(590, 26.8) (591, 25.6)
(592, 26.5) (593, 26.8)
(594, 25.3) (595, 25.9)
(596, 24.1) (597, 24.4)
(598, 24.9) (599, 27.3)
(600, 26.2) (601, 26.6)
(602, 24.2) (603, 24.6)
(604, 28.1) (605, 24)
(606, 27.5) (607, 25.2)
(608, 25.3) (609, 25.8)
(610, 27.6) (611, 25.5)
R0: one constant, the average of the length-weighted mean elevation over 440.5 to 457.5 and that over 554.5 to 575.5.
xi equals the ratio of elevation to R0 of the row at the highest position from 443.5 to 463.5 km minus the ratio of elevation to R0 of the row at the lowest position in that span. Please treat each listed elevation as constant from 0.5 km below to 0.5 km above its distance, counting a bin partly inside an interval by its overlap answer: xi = 0.09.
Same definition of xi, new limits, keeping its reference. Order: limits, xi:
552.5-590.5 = 0.45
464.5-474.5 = -0.02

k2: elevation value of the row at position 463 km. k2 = 19.4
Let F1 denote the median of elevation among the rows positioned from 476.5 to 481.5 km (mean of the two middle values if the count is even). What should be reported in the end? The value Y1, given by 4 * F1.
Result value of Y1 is 79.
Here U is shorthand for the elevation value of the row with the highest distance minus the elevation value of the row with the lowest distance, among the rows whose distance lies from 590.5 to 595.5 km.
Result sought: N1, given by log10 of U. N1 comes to -0.52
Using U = 0.3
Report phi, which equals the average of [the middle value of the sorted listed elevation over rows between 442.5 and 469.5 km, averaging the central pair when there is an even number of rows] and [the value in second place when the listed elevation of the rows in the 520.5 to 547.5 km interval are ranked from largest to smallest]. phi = 22.2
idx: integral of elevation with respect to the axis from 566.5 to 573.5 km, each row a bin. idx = 151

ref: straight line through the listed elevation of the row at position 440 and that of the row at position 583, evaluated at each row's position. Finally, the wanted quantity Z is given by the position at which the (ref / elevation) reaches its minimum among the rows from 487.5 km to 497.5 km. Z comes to 496 km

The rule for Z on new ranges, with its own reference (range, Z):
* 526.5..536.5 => 528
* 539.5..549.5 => 541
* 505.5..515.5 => 509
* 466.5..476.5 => 472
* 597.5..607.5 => 604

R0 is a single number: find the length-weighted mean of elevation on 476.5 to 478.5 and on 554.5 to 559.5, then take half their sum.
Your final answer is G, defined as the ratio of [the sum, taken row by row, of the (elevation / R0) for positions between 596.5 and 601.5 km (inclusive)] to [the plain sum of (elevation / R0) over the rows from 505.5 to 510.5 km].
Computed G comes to 1.09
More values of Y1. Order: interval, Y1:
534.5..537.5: 91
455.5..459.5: 75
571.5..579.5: 95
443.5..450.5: 68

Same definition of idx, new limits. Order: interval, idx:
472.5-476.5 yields 77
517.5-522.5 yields 109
